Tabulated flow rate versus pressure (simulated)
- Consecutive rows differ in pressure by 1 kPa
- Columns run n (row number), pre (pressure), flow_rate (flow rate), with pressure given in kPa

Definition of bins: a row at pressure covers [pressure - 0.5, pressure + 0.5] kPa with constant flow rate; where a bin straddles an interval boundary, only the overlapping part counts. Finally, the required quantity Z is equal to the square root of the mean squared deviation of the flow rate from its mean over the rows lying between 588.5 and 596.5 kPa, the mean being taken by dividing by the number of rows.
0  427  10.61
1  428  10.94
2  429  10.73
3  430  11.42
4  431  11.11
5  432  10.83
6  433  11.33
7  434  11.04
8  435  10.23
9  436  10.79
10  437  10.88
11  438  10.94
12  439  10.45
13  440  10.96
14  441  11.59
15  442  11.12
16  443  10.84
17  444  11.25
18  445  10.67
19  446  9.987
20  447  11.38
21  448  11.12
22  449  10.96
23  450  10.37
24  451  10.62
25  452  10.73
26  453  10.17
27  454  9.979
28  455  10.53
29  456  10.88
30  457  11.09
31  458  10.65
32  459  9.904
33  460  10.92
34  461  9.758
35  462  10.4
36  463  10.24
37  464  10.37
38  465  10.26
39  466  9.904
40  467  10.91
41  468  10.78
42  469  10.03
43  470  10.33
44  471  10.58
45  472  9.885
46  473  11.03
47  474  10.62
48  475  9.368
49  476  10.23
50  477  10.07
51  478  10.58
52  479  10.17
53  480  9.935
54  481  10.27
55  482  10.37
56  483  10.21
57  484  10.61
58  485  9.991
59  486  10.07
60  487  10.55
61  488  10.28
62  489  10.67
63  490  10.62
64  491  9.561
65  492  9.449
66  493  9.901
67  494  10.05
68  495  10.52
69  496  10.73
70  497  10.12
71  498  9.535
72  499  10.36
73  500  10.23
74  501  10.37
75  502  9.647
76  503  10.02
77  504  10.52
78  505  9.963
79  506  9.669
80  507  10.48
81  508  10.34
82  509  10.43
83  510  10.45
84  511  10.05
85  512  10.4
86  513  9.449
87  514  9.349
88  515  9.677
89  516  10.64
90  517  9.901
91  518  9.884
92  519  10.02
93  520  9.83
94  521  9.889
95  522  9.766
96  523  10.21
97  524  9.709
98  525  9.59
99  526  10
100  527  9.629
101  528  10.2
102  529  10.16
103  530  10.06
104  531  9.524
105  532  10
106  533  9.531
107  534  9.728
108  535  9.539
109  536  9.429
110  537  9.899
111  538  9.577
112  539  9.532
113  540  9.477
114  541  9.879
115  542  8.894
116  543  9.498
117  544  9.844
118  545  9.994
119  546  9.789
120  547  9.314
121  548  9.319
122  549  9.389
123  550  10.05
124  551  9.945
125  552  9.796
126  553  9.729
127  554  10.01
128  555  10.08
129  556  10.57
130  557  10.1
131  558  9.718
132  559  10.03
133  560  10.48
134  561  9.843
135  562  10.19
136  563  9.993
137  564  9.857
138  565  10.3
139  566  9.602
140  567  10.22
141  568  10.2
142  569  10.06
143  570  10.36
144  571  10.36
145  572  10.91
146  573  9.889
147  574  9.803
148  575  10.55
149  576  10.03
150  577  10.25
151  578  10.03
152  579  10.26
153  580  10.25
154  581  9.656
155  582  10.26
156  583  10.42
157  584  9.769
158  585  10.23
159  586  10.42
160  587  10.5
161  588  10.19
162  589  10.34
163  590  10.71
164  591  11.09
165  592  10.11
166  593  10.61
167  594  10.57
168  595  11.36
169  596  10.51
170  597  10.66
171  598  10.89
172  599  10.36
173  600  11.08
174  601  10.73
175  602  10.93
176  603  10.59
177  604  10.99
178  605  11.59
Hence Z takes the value 0.37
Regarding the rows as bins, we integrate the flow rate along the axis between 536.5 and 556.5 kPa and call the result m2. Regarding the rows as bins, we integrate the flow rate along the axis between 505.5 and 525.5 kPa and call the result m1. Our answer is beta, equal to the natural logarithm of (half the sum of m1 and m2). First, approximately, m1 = 199.7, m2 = 195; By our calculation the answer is 5.28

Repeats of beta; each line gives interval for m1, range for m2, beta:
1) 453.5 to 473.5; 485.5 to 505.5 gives 5.33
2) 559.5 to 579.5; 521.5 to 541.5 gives 5.29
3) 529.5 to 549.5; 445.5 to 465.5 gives 5.30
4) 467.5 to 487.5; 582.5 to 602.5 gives 5.34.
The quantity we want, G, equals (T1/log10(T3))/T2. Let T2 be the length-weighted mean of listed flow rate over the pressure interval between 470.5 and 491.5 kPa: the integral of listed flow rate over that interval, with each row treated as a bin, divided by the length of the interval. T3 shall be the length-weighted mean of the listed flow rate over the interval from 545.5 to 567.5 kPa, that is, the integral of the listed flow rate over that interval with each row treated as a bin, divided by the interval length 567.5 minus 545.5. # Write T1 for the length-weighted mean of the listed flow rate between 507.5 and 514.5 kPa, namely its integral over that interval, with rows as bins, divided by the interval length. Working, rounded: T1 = 10.1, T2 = 10.3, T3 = 9.9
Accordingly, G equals 0.98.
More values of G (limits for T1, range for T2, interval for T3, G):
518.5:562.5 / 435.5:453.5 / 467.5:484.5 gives 0.90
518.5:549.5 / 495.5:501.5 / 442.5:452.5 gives 0.92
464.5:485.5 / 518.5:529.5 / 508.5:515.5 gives 1.04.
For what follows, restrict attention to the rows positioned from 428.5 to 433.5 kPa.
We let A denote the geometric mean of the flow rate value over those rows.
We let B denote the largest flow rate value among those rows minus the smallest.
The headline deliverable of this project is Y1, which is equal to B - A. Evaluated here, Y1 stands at -10.4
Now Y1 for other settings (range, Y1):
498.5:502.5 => -9.4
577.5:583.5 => -9.4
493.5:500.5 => -9.0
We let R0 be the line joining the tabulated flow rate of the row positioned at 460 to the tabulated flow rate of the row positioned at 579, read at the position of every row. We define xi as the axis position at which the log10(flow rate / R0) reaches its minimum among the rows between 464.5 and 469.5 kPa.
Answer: 466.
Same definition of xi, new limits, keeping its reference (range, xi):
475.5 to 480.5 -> 480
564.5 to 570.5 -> 566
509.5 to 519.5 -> 514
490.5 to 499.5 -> 492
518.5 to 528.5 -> 525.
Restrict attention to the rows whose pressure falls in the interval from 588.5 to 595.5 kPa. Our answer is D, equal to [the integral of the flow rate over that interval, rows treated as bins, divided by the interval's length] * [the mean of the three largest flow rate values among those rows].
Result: 118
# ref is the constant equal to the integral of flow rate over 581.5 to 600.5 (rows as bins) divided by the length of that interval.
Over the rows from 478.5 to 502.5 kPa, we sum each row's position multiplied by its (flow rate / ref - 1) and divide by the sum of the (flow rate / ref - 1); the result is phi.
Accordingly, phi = 491.6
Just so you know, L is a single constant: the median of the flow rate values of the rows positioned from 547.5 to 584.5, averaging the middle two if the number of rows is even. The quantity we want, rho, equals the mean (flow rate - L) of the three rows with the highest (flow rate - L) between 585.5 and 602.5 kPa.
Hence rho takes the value 1.13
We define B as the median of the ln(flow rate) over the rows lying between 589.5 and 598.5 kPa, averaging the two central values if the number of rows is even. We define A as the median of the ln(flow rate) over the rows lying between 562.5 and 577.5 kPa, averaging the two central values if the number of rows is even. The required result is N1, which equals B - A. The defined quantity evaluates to 0.044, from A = 2.32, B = 2.37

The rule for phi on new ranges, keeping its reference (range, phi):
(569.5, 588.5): 579.5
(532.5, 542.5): 537.8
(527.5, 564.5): 544.5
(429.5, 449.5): 439.0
